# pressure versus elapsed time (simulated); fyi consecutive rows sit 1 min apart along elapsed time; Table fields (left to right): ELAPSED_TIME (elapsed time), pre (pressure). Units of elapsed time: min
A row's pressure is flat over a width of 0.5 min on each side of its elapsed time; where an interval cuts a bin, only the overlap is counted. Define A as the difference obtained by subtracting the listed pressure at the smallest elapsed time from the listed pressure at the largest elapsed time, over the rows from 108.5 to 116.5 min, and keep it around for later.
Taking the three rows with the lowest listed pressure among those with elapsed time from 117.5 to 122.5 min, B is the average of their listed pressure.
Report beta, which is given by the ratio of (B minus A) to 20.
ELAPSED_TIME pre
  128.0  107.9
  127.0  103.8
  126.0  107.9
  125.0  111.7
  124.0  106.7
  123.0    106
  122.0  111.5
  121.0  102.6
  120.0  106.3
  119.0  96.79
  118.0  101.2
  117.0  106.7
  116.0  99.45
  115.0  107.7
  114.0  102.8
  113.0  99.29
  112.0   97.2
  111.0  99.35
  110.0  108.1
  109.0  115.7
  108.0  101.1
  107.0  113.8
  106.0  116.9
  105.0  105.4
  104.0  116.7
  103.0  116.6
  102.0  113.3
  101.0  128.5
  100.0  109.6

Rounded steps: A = -16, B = 100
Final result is 5.82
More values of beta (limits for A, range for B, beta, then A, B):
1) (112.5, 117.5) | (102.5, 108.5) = 4.97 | 7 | 107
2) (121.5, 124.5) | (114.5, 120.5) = 5.20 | -5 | 99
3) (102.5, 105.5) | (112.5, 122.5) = 5.49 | -11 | 99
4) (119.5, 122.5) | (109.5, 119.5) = 4.63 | 5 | 98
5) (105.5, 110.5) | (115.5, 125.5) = 5.40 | -9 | 99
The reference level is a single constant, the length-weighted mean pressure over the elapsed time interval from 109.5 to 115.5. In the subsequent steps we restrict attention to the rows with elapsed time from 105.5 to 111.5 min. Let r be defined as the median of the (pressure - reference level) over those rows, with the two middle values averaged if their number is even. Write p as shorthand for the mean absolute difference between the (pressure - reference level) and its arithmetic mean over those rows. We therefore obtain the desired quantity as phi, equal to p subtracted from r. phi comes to 2.2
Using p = 6.3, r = 8.5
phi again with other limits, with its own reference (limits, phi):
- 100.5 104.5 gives 9.4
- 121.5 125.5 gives 4.1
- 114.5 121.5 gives -3.2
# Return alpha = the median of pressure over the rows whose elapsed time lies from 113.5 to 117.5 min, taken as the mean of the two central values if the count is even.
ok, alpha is 105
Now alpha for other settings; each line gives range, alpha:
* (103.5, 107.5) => 115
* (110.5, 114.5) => 99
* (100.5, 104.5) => 117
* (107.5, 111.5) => 105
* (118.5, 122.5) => 104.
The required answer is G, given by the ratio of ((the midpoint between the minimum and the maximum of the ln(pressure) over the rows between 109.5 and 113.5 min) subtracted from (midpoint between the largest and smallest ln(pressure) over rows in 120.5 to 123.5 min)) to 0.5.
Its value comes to 0.09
